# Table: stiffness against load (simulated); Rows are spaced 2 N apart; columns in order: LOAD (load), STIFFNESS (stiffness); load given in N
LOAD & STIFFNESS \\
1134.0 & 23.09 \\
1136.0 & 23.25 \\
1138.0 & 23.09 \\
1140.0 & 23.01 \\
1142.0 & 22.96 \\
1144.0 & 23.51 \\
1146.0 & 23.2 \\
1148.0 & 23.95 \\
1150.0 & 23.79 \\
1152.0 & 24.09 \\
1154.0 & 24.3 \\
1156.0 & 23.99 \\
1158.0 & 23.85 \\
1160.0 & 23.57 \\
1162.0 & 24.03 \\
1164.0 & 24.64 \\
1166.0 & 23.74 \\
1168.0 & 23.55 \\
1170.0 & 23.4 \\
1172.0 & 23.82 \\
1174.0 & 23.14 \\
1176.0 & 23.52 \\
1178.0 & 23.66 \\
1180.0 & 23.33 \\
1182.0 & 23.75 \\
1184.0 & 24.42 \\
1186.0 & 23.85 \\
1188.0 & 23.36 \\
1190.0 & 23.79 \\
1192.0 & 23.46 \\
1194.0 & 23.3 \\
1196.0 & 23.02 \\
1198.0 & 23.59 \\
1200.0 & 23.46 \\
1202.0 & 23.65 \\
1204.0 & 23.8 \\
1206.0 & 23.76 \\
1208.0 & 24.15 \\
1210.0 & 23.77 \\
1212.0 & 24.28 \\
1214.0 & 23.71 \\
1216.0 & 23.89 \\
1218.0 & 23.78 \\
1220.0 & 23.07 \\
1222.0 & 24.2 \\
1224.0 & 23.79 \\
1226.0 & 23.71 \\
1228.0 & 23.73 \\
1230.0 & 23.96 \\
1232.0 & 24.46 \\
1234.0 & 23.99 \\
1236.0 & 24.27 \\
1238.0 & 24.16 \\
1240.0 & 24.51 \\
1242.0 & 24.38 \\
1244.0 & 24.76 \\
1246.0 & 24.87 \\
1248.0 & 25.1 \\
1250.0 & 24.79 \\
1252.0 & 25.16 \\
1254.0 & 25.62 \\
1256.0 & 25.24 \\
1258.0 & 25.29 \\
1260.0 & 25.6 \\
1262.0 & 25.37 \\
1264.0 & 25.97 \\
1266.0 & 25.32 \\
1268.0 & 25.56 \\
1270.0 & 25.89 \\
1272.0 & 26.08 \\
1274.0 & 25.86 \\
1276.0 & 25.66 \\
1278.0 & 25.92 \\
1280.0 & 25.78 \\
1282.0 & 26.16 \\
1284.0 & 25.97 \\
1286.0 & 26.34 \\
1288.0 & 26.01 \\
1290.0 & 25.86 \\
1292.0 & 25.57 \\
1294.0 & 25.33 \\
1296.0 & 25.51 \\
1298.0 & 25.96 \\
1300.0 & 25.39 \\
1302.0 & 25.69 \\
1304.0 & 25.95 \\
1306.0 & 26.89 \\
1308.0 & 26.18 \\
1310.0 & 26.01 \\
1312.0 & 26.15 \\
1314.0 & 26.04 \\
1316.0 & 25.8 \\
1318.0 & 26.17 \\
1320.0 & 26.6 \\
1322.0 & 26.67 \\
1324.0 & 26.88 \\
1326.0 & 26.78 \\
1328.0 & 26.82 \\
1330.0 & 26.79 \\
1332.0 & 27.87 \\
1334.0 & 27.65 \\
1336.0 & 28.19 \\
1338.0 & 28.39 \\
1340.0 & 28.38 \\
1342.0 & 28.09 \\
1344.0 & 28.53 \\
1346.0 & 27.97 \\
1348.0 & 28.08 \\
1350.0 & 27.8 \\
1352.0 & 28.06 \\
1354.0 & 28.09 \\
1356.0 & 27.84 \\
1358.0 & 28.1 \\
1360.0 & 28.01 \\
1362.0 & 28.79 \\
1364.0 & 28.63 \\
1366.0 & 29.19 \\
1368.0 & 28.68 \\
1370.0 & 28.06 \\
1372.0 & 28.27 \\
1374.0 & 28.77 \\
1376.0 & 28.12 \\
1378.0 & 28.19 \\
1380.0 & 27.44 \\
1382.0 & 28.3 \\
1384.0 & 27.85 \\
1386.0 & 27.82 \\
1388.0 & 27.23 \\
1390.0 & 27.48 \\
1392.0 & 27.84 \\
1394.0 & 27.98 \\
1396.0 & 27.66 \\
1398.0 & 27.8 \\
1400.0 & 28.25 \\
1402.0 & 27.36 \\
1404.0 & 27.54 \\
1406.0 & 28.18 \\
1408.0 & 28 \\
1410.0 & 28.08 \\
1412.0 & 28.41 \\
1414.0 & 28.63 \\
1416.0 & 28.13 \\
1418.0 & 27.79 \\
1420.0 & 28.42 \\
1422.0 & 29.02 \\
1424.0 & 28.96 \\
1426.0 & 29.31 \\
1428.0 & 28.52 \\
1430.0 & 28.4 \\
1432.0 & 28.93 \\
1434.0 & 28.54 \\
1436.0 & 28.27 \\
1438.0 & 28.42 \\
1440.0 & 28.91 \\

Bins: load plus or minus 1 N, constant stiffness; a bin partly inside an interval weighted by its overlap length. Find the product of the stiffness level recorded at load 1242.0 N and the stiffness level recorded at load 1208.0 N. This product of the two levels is 589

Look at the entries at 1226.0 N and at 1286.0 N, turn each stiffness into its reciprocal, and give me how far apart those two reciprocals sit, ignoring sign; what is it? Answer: 0.0042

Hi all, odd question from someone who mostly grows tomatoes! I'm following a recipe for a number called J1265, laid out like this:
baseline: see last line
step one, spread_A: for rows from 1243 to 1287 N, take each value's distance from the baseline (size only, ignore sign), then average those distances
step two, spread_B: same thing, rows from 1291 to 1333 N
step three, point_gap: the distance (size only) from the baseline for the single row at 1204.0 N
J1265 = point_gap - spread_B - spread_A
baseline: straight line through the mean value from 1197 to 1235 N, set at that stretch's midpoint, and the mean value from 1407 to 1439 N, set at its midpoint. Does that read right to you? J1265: -0.7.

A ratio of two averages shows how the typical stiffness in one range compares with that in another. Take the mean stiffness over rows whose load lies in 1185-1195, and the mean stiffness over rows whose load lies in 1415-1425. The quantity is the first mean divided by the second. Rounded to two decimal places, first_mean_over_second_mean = 0.83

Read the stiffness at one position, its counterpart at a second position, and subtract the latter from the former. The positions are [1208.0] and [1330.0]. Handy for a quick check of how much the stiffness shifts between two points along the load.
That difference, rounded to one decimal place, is -2.6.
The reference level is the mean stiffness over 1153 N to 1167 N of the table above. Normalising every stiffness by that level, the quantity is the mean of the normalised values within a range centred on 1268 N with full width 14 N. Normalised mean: 1.07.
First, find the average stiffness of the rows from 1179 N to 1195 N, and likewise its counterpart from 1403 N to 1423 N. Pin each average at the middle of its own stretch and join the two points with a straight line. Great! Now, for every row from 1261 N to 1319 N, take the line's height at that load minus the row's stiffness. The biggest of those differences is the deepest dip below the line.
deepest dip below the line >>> 0.5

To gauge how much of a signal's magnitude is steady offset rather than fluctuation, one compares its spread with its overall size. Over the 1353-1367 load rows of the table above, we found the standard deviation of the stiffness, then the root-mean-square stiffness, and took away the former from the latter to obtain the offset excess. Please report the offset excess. 27.9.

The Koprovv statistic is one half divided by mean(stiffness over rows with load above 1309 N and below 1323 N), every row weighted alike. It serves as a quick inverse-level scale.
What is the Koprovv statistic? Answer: 0.0191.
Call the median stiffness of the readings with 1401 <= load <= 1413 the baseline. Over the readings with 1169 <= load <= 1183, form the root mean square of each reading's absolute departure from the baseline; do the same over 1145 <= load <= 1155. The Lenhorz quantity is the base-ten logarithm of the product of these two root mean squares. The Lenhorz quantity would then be 1.3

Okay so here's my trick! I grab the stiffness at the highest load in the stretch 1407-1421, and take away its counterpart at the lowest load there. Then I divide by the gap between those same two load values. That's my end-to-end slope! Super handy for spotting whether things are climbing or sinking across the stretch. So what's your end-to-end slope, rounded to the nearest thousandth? 0.035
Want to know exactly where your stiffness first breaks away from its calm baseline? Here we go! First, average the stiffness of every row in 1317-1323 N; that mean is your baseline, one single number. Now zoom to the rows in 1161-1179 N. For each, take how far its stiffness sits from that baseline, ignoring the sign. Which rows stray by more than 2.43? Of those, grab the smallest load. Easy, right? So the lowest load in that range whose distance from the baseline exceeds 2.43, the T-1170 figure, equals 1162.0 N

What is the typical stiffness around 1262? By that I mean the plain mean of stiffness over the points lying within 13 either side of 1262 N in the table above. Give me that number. 25.5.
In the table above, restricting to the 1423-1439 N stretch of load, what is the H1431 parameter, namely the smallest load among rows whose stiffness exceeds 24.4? 1424.0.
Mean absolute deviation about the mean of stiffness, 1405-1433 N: 0.35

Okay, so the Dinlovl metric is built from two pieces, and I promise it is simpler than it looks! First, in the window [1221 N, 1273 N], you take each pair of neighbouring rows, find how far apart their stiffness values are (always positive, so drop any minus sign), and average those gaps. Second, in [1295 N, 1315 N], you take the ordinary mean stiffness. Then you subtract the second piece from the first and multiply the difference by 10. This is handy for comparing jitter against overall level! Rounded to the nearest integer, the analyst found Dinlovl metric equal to -257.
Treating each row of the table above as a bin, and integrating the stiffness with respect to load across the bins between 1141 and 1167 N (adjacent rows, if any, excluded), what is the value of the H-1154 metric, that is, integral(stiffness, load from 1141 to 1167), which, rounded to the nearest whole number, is 619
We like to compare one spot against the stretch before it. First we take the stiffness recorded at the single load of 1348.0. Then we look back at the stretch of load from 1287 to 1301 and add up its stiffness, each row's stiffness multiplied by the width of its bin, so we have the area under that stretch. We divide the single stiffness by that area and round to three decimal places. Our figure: 0.078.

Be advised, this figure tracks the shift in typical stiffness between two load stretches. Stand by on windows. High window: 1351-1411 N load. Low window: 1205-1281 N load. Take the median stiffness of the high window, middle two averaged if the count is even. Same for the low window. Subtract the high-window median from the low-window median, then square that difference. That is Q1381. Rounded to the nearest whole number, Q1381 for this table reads 12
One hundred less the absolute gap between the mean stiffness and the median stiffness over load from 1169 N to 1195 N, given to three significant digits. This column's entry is 99.9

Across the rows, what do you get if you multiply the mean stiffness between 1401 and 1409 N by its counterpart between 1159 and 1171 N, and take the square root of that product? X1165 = 25.7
